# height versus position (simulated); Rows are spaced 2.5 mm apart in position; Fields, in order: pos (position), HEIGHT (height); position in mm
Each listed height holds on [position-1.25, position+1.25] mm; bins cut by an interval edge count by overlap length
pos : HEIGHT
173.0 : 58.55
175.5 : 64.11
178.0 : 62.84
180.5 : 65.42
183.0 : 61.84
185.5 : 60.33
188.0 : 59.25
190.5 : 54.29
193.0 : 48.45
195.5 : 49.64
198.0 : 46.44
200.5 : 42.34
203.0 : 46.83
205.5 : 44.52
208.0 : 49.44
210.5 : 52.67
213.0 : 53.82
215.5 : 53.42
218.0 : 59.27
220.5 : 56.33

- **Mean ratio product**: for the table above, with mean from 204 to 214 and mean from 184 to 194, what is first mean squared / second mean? 45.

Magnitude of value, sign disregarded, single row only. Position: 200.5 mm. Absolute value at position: 42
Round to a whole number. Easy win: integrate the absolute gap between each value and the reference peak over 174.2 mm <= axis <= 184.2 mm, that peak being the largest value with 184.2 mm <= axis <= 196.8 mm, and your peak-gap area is 32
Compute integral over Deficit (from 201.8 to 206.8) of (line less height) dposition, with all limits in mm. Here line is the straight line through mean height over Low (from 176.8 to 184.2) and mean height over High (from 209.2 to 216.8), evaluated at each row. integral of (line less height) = 52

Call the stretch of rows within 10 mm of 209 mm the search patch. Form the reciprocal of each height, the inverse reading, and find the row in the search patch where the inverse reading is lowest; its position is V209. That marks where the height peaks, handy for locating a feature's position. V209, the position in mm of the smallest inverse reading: 218.0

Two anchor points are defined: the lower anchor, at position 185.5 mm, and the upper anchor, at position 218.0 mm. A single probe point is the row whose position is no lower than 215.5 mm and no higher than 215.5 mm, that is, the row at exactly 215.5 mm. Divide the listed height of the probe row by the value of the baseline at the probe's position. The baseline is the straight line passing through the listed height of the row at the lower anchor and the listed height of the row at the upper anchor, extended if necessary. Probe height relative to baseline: 0.90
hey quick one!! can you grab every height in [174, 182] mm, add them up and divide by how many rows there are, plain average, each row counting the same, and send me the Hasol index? 64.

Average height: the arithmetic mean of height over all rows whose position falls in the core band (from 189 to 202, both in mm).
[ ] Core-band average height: 48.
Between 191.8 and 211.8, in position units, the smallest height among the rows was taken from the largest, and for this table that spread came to 10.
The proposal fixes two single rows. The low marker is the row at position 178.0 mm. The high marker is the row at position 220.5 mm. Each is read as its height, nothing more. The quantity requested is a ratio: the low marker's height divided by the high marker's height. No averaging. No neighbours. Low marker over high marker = 1.116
